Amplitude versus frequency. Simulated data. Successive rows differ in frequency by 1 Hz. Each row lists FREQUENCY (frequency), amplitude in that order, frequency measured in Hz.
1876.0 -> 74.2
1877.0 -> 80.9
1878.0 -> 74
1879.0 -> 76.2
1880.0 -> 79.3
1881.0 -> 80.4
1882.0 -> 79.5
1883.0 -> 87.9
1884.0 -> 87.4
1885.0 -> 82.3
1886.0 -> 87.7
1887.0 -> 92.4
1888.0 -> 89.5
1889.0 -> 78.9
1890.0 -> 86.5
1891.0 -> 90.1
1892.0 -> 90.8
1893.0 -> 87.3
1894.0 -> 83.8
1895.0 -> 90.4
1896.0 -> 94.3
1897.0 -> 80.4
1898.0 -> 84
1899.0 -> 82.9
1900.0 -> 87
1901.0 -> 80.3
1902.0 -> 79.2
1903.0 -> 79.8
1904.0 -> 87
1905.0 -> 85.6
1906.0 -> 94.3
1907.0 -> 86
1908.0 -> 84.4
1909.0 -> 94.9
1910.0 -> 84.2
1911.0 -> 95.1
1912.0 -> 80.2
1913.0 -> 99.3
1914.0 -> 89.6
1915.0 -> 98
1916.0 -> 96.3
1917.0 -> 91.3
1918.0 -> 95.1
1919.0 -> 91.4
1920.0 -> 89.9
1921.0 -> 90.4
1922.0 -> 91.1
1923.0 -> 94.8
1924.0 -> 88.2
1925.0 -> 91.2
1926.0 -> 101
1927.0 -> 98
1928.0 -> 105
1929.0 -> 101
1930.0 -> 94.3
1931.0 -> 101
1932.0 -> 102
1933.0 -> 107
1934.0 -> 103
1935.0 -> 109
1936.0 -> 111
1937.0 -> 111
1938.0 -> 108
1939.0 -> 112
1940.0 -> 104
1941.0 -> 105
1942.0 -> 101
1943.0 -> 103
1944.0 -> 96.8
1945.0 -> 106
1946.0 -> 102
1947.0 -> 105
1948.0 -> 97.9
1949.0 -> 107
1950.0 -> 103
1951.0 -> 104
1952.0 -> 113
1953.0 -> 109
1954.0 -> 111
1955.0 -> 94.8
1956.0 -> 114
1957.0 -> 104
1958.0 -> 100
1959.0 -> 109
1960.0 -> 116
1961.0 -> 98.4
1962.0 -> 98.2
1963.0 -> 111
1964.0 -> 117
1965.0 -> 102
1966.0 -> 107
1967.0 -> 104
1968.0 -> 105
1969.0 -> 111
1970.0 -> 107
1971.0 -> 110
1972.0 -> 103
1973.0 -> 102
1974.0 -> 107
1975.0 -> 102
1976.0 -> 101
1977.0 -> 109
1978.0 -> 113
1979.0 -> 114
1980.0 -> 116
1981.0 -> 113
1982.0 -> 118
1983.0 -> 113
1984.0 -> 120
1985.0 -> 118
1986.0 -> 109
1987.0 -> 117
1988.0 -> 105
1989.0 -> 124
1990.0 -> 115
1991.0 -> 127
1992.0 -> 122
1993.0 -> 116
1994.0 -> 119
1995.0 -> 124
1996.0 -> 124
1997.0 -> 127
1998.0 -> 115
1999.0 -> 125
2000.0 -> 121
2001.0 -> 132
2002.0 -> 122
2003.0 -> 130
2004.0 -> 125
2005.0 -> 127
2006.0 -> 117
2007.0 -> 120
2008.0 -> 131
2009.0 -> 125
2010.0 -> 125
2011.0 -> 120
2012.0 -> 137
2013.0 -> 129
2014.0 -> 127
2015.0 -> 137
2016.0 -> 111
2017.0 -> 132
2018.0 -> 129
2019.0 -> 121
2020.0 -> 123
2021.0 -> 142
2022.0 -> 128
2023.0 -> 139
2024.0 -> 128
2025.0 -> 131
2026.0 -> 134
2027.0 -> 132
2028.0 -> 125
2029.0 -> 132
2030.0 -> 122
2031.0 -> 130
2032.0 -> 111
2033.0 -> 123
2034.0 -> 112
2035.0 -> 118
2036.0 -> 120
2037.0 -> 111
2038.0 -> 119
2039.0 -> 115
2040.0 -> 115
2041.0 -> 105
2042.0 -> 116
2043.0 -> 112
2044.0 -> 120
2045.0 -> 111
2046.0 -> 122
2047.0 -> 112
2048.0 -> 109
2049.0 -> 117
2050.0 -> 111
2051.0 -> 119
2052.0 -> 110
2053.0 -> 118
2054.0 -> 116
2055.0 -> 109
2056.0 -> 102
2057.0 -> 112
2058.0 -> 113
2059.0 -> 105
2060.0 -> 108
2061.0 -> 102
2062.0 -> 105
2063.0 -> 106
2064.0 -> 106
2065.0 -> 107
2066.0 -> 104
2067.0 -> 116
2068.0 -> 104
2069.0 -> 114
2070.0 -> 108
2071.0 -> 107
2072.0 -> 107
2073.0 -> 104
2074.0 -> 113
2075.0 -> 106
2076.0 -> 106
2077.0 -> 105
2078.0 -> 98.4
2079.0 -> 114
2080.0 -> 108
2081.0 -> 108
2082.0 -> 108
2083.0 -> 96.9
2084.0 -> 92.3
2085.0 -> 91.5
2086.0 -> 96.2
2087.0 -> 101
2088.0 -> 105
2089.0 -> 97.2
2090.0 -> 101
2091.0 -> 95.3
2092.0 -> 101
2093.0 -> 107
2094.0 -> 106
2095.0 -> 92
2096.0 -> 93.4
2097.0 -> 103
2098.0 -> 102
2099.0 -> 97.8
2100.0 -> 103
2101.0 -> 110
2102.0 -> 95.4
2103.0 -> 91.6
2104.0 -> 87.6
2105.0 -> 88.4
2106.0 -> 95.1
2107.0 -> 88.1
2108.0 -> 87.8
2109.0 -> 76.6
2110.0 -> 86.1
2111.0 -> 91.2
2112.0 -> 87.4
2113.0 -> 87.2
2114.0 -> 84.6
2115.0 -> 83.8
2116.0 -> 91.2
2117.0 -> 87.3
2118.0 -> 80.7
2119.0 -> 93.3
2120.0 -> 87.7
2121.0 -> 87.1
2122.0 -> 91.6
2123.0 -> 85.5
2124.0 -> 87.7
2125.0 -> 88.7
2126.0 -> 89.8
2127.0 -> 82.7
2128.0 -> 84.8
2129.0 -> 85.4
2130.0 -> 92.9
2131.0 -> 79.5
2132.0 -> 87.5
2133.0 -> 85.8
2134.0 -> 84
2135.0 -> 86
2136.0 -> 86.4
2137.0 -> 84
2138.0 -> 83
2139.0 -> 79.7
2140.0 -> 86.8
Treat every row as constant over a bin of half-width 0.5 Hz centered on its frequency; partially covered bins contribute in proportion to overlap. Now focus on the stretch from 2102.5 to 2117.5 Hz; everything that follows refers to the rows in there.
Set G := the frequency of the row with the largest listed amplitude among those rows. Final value 2106.0 Hz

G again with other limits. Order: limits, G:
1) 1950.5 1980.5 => 1964.0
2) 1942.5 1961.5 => 1960.0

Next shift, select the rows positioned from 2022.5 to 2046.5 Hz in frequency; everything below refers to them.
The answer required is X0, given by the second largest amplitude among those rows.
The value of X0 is 134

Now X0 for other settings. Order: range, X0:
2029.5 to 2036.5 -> 123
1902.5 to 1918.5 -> 98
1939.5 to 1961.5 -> 114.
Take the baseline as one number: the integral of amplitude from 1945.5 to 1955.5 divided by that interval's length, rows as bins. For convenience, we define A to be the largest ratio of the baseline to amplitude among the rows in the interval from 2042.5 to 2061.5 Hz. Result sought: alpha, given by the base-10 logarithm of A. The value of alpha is 0.01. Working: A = 1.0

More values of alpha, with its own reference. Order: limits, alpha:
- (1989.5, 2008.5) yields -0.04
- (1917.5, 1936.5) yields 0.07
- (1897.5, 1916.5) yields 0.12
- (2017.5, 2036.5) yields -0.03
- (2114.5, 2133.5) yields 0.12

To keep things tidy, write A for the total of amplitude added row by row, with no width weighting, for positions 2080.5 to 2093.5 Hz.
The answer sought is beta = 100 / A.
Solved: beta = 0.077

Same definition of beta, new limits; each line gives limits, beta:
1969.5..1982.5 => 0.071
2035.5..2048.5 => 0.067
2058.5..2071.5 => 0.072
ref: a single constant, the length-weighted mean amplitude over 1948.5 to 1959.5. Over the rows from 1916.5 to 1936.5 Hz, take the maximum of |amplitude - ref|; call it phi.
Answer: 18.1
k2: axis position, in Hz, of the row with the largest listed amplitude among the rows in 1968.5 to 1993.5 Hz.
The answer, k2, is 1991.0 Hz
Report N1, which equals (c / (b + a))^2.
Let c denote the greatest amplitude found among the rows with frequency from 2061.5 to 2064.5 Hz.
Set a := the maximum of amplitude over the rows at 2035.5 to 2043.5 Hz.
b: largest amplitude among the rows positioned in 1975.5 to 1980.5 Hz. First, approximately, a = 120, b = 116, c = 106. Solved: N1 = 0.20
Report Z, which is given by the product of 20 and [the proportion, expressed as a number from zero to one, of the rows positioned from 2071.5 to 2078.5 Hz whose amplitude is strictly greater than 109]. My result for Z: 3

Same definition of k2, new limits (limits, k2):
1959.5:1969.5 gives 1964.0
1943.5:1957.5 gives 1956.0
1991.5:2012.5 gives 2012.0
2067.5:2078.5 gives 2069.0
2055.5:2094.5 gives 2067.0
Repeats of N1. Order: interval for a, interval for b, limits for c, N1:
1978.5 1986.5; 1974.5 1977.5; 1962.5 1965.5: 0.26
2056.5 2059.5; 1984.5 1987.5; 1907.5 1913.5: 0.18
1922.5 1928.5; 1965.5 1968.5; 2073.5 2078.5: 0.28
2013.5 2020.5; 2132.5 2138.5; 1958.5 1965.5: 0.27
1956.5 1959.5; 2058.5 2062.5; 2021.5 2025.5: 0.41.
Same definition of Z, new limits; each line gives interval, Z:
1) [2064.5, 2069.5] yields 8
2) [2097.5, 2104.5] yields 3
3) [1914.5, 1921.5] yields 0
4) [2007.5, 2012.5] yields 20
